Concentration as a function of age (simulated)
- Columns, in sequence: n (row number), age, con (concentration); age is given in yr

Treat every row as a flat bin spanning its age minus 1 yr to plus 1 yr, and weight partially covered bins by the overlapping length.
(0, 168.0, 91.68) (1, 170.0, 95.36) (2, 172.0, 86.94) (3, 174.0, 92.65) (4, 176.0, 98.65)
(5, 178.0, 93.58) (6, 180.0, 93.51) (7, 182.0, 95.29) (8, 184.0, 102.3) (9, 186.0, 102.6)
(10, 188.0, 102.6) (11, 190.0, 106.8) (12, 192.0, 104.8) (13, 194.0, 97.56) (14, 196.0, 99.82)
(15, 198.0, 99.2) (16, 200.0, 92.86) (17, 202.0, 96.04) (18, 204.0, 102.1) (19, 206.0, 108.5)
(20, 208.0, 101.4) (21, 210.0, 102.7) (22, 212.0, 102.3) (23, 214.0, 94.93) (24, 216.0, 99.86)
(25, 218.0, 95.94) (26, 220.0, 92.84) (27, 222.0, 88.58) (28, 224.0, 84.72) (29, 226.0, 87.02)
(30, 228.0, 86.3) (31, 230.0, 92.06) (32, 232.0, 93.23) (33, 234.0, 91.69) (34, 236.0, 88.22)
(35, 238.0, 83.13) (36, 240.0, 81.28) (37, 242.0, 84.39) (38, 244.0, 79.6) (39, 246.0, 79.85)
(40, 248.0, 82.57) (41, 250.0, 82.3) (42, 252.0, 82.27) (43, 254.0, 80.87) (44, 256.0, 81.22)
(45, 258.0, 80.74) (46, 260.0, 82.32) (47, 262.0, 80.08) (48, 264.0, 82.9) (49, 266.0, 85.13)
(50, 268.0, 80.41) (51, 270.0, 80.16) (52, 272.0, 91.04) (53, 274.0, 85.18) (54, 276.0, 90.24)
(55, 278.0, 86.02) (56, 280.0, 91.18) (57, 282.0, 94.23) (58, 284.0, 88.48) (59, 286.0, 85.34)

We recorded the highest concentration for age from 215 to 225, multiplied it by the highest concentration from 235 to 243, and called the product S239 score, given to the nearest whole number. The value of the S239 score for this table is 8810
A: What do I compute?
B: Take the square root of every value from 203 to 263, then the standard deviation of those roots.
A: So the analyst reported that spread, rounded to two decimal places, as 0.44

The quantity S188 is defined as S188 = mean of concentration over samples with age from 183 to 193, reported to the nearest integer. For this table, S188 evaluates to 104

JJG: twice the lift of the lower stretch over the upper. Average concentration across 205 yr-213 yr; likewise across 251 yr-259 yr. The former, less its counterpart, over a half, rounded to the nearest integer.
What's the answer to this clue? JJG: 45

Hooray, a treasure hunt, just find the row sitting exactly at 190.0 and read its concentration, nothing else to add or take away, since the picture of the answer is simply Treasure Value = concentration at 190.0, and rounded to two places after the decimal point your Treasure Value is 106.80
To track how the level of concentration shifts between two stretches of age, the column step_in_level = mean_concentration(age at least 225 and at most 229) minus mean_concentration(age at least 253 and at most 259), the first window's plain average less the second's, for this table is 5.7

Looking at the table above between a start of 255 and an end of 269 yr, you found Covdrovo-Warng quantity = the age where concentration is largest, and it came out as 266.0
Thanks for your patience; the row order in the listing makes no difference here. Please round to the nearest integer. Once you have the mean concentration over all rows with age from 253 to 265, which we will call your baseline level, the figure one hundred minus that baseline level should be 19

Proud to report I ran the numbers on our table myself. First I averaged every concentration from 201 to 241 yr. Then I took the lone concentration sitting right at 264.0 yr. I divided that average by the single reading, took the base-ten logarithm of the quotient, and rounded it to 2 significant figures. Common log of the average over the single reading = 0.053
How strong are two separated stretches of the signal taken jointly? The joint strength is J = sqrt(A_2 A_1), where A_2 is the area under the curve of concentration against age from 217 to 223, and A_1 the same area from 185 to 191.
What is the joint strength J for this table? 588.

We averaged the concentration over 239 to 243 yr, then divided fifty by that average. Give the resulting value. 0.604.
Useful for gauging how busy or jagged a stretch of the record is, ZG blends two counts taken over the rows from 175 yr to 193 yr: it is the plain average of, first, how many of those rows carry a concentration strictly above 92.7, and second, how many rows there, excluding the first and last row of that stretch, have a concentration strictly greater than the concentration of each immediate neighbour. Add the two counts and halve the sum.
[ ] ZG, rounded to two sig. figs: 5.0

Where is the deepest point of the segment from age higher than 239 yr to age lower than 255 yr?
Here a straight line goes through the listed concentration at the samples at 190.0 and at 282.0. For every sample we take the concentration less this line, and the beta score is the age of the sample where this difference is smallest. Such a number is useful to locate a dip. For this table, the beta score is 244.0 yr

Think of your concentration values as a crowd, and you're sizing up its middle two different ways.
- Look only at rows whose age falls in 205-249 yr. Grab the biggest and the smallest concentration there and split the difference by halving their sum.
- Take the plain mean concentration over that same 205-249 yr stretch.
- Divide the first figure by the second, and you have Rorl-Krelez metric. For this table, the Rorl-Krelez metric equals 1.03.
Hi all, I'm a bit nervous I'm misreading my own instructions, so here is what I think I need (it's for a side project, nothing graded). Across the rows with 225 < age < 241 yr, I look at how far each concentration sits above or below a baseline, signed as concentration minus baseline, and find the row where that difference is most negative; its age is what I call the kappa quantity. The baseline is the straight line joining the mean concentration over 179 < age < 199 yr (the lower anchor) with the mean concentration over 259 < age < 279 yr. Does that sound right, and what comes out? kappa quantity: 240.0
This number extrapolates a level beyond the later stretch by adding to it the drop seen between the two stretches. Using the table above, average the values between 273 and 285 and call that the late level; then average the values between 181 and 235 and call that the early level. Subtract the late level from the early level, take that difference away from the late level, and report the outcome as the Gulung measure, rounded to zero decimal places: 81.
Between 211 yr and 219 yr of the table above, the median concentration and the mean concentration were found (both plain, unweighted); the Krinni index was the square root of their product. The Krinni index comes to 98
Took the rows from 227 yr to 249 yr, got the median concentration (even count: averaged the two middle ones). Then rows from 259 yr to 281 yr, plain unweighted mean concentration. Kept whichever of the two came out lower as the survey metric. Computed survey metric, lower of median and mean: 84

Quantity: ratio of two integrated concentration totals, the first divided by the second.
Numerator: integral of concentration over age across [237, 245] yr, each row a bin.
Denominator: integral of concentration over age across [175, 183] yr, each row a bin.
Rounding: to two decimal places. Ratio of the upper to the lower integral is 0.86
